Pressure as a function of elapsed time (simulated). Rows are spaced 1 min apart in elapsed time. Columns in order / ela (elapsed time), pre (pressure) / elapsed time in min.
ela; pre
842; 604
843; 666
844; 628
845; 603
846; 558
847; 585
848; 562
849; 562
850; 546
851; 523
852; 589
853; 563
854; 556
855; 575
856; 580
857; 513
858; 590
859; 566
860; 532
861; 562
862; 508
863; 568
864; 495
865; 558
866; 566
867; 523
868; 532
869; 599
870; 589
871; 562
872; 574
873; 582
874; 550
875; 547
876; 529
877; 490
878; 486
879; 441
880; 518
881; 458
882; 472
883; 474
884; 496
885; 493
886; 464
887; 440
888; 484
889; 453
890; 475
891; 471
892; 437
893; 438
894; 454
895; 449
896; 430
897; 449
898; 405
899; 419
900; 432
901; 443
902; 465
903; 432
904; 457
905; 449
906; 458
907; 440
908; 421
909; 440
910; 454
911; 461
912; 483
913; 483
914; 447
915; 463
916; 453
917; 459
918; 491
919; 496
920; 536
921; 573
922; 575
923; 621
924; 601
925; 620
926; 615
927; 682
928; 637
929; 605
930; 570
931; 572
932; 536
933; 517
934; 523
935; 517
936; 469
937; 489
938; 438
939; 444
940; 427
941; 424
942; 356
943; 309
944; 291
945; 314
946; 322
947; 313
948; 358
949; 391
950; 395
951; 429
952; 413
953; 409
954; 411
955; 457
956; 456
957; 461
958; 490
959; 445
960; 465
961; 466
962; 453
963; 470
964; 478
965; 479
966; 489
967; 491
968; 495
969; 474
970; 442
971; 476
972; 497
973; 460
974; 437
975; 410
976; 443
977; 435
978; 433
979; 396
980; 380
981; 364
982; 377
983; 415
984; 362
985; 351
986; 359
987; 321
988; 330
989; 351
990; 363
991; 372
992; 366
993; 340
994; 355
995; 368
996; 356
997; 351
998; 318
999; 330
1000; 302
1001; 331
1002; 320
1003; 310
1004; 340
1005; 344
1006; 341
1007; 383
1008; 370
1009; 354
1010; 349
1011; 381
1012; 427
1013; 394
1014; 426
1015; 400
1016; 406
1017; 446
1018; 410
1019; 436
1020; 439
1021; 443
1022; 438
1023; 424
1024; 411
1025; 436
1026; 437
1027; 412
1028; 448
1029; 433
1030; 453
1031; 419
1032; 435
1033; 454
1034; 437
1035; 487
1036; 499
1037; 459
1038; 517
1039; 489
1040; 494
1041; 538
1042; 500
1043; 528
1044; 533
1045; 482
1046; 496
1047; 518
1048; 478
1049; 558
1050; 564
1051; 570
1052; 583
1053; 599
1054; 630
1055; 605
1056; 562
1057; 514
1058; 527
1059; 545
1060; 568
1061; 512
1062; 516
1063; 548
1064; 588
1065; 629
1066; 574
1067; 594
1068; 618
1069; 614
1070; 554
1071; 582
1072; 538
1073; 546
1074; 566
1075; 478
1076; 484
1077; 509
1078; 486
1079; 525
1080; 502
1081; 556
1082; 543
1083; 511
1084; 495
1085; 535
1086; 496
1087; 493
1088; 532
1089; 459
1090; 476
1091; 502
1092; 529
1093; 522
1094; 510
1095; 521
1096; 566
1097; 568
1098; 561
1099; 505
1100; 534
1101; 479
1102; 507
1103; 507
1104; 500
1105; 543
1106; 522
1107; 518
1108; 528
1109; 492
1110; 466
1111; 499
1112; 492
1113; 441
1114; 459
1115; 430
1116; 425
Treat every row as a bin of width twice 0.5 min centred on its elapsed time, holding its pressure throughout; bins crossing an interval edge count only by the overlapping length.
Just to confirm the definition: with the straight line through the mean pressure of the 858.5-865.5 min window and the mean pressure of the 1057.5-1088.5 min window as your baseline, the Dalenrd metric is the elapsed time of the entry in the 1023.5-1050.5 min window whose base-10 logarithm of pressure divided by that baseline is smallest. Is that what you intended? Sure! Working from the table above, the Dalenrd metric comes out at 1024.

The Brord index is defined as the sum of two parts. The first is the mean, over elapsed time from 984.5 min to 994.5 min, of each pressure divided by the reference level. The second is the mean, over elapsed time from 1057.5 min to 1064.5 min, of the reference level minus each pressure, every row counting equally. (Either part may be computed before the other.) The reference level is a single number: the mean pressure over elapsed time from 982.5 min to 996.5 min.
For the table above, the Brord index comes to -185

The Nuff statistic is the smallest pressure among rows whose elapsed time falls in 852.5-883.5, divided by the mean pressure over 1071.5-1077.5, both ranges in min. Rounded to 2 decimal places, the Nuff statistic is 0.85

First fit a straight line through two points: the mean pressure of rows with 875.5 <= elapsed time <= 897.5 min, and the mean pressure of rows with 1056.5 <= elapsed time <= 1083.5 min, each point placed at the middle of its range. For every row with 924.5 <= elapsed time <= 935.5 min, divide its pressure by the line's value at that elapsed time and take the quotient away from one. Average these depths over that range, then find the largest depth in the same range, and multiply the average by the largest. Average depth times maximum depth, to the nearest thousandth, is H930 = 0.011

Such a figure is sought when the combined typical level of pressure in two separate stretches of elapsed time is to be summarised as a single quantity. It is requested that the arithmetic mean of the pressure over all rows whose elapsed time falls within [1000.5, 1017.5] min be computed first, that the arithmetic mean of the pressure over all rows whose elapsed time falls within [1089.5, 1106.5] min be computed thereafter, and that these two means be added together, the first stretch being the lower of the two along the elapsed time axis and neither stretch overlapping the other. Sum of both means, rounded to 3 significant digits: 893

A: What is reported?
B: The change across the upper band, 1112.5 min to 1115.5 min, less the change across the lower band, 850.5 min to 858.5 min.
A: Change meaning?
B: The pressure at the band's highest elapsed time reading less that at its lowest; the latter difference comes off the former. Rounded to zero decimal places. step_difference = -78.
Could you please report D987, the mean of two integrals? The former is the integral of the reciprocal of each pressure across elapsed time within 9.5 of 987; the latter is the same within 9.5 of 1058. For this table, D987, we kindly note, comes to 0.0429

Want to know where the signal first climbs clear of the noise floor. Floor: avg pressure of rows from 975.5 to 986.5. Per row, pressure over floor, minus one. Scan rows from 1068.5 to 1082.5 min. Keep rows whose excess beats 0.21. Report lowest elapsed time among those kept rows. 1069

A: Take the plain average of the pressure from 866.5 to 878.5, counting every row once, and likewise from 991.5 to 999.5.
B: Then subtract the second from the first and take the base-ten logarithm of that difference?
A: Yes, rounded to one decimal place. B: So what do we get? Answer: 2.3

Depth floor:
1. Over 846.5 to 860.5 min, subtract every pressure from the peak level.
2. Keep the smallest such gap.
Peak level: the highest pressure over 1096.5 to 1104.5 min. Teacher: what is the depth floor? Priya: -22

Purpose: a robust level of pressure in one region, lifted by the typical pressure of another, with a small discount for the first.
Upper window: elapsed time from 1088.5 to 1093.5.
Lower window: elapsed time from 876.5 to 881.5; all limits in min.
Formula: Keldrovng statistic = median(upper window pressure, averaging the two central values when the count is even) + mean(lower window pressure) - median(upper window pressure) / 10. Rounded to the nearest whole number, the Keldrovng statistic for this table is 930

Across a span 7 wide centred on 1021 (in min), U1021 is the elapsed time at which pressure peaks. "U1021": 1021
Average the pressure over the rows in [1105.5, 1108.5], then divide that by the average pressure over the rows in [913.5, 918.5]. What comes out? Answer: 1.13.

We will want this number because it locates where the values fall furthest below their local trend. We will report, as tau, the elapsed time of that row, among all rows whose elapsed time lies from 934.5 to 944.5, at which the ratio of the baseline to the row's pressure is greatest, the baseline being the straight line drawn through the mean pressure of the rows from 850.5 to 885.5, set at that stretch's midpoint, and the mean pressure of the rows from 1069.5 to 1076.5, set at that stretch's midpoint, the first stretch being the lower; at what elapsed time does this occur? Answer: 944 min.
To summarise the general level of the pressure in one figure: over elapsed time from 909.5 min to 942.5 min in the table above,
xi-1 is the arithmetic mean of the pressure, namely 516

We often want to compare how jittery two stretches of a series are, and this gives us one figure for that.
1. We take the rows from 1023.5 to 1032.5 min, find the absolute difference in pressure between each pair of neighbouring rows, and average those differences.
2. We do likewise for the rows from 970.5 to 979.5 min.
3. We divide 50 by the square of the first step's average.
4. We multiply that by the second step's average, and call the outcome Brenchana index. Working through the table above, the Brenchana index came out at 2.5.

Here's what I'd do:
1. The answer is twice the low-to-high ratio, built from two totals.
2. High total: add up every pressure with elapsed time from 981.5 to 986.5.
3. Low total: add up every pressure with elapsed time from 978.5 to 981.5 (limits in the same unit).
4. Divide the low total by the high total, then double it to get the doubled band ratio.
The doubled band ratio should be 1.2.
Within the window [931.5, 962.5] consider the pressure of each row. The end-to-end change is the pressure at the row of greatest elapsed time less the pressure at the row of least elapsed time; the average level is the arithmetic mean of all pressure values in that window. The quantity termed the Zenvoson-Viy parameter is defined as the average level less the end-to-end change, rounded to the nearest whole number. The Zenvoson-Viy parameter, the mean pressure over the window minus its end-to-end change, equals 508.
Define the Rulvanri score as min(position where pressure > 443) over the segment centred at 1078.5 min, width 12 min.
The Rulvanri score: 1073 min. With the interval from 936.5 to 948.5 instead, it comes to 937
